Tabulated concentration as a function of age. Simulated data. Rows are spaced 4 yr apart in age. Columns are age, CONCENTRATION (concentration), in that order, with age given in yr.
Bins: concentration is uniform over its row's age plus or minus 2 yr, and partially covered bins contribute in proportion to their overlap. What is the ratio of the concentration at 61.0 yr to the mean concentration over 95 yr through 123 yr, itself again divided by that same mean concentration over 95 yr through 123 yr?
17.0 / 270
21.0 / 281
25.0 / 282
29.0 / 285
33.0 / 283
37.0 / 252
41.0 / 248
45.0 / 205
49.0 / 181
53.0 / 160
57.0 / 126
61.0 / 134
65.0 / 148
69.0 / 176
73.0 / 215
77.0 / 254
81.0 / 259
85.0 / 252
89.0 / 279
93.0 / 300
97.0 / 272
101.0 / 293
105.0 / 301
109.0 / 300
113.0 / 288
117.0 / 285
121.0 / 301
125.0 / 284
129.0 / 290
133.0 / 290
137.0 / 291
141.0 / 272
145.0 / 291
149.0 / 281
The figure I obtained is 0.0016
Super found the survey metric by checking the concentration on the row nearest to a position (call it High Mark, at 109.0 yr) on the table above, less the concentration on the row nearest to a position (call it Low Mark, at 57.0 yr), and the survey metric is 174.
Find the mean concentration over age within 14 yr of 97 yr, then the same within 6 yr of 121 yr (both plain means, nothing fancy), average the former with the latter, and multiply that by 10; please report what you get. 2876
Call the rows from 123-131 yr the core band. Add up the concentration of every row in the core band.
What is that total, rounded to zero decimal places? 574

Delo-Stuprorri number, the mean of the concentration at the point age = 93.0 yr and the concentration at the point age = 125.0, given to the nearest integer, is 292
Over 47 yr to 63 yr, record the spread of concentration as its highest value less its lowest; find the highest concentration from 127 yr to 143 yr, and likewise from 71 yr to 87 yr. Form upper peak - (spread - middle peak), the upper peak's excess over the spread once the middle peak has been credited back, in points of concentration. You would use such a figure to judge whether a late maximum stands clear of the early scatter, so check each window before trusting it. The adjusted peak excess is 495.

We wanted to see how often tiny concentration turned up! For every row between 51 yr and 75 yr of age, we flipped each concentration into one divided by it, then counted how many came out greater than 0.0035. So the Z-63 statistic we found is 6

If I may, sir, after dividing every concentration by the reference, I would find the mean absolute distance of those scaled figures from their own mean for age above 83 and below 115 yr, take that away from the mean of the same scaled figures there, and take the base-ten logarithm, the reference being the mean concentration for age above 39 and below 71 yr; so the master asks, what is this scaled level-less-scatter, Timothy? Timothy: 0.20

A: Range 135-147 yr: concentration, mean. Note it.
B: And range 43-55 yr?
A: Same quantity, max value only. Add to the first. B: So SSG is 490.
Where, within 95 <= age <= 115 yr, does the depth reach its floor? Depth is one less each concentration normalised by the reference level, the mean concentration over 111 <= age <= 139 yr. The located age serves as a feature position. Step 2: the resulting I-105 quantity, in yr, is 105.0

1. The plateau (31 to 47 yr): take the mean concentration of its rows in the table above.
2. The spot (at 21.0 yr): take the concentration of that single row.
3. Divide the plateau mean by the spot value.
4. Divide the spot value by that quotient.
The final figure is 320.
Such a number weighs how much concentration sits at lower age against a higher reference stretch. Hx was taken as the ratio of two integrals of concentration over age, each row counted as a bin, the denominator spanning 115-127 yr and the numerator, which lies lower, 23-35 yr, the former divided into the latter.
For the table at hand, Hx 0.98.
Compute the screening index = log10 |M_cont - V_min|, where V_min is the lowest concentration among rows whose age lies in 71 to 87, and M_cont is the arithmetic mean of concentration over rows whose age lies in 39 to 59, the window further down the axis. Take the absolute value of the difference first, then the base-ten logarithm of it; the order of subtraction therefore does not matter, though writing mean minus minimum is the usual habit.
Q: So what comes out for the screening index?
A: 1.49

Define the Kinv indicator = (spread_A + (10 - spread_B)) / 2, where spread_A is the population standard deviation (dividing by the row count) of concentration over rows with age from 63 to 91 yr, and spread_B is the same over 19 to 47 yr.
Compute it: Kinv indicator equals 13.7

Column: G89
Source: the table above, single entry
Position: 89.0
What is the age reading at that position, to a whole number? 279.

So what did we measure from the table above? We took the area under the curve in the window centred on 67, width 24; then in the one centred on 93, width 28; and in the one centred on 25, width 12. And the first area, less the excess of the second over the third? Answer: -220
